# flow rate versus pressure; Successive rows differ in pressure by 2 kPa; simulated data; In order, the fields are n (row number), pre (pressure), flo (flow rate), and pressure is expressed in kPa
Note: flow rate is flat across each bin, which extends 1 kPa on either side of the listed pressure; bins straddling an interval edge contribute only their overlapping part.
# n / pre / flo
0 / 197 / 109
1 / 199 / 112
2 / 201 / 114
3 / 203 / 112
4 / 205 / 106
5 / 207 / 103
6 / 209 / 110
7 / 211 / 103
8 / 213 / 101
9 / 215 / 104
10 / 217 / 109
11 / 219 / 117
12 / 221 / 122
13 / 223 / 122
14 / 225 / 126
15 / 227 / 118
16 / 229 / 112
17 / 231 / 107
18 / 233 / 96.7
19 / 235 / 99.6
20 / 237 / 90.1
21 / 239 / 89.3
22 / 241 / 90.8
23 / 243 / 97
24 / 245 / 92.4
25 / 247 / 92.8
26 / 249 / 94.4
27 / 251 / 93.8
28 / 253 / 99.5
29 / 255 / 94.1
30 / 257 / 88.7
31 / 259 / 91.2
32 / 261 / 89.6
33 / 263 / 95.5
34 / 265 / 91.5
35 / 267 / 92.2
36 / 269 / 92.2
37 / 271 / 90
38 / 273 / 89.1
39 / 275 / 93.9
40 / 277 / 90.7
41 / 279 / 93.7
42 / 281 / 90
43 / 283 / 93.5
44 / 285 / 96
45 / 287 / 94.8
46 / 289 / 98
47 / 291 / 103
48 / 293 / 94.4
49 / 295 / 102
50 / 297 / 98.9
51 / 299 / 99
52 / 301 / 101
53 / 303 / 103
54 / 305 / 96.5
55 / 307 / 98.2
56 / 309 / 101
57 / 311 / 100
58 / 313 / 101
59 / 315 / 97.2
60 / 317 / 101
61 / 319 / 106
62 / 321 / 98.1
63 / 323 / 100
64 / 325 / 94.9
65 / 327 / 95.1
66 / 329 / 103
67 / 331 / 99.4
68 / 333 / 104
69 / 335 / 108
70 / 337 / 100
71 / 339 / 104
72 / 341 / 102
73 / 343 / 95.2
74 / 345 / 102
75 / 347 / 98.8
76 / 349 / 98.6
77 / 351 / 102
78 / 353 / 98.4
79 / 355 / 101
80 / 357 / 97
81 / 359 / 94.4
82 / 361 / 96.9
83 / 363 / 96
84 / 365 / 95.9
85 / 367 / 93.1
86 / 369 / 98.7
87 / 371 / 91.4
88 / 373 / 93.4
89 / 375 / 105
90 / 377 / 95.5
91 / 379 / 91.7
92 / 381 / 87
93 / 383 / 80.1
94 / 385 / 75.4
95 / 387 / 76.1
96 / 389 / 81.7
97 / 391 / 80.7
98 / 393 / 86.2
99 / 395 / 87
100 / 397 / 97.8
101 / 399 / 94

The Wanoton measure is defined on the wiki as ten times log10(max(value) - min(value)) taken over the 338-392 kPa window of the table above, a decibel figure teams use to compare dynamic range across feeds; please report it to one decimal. 14.7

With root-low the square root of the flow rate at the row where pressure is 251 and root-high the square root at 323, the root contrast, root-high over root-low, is 1.03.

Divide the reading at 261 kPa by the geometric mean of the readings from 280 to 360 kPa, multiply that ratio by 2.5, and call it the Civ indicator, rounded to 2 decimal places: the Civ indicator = 2.26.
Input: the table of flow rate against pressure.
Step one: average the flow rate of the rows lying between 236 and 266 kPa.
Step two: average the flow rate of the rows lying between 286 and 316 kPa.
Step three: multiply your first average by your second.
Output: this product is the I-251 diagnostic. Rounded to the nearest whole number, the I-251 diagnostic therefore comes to 9197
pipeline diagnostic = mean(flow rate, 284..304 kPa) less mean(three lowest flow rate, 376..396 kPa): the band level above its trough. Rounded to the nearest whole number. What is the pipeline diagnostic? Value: 22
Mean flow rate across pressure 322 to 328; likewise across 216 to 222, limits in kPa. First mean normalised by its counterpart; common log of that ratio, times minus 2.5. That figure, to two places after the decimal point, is 0.20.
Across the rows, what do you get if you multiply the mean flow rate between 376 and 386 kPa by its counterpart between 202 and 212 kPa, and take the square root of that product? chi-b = 96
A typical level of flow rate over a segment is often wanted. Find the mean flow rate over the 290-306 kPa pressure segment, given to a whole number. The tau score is 100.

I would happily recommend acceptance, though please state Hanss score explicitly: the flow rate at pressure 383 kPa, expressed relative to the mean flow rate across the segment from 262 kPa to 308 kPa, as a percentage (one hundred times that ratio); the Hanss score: 83.9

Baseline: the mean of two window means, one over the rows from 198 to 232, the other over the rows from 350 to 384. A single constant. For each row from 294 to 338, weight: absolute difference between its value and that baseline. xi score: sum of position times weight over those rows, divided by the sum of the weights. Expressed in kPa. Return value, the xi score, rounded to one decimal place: 316.7 kPa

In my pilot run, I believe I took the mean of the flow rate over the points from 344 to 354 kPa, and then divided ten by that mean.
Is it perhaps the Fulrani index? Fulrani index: 0.100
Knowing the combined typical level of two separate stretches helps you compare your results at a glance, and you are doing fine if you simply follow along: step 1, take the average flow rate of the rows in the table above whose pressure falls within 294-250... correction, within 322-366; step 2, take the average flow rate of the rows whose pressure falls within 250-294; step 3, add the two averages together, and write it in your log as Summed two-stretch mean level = 193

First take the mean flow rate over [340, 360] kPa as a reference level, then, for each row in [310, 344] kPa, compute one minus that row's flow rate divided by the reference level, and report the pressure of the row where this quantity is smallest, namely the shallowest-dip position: 335 kPa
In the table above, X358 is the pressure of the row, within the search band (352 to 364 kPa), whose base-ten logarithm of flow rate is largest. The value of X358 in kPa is 355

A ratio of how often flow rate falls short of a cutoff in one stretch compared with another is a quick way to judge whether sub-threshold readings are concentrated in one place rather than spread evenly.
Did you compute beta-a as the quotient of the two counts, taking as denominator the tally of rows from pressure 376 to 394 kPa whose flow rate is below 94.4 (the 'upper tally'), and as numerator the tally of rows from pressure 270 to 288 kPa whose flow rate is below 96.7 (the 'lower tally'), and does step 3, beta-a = 1.1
